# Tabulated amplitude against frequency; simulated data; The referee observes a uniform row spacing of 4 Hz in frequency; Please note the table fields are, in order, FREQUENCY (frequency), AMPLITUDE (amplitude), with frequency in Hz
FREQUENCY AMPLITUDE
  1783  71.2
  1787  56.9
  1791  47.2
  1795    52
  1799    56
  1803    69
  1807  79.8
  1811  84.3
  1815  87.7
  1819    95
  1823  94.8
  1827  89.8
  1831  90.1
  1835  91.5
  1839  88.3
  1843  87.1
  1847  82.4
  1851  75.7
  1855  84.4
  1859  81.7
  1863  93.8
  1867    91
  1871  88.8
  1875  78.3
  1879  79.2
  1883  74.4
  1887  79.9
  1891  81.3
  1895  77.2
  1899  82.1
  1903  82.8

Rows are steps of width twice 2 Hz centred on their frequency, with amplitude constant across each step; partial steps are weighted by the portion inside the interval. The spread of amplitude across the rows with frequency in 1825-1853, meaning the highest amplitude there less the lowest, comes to 16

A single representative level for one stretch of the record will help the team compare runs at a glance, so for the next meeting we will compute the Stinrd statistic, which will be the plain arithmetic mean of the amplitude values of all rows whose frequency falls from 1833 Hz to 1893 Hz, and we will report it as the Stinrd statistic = 83.9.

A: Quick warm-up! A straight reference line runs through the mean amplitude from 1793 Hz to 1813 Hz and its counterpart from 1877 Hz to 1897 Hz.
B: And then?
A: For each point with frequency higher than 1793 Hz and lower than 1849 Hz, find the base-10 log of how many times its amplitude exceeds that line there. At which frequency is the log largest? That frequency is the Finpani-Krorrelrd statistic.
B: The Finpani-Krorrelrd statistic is 1819 Hz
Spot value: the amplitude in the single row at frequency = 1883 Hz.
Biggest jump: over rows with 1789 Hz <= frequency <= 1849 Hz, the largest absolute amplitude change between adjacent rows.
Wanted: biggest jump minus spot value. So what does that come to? -61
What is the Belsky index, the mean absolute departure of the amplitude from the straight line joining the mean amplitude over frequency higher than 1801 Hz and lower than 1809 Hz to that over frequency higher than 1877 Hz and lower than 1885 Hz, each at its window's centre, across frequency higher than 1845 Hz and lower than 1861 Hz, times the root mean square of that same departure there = 32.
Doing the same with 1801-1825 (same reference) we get 167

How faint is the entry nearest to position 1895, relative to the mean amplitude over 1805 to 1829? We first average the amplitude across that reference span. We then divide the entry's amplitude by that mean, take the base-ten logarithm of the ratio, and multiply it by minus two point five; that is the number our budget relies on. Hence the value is 0.15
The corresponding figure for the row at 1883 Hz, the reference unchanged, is 0.19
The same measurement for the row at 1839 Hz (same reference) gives 0.00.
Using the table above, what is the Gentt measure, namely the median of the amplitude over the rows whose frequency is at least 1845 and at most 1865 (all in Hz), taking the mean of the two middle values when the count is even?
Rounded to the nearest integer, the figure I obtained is 82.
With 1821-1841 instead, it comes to 90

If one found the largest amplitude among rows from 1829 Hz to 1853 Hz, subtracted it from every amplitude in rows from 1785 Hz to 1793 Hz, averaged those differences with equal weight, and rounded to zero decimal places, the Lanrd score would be -39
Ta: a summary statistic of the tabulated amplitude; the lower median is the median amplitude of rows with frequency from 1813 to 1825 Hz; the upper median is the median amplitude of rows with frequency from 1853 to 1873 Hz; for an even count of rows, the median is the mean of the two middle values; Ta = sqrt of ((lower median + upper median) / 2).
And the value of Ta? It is 9.6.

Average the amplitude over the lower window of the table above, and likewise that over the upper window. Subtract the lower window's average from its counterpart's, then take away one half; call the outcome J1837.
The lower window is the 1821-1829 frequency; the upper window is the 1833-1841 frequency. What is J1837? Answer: -3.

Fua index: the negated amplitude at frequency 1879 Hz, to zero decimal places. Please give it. -79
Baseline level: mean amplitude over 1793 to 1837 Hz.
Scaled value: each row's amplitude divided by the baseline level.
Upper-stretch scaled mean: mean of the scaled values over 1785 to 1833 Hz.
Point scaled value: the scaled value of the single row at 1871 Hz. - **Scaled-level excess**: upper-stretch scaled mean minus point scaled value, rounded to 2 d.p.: -0.17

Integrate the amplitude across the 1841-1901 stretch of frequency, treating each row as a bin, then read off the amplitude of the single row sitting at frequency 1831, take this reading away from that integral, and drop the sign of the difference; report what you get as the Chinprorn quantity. 4859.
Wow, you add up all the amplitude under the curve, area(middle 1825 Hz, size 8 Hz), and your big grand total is 738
